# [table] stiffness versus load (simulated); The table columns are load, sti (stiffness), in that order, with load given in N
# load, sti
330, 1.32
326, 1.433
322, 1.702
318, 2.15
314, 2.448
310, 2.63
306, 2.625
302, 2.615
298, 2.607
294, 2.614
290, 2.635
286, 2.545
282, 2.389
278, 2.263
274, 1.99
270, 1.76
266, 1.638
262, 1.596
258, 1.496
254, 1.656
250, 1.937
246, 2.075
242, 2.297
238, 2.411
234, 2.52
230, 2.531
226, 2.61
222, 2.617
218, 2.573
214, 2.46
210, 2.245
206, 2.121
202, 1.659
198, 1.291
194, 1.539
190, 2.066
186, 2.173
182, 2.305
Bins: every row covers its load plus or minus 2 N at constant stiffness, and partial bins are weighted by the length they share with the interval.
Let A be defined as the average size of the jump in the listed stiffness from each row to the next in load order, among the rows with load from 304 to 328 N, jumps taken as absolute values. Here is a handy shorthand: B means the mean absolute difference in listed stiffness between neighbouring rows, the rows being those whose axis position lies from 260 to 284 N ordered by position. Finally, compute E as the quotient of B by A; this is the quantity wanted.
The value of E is 0.7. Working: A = 0.24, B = 0.159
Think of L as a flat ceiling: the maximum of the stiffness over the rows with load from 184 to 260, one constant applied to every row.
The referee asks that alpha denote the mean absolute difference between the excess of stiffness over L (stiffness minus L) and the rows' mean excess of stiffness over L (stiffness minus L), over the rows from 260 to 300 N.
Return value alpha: 0.37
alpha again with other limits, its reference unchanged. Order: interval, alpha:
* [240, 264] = 0.26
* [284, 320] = 0.11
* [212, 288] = 0.34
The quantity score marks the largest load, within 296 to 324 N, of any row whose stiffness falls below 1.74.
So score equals 322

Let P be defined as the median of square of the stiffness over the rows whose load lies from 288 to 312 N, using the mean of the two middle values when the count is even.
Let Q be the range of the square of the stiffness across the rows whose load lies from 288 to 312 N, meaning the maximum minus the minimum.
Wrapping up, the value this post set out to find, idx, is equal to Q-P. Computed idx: -7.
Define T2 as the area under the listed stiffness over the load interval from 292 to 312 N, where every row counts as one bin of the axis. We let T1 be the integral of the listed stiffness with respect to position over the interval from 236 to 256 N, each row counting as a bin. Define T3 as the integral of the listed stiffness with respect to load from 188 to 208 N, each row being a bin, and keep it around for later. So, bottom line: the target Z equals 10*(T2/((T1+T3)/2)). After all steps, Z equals 13.7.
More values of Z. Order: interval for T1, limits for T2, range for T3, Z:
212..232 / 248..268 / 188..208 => 7.8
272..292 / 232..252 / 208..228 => 9.2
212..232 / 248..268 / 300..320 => 6.6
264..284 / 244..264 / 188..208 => 9.4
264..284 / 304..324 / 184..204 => 12.3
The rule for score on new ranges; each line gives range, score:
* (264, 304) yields 266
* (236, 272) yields 266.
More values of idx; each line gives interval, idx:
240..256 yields -1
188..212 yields 0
